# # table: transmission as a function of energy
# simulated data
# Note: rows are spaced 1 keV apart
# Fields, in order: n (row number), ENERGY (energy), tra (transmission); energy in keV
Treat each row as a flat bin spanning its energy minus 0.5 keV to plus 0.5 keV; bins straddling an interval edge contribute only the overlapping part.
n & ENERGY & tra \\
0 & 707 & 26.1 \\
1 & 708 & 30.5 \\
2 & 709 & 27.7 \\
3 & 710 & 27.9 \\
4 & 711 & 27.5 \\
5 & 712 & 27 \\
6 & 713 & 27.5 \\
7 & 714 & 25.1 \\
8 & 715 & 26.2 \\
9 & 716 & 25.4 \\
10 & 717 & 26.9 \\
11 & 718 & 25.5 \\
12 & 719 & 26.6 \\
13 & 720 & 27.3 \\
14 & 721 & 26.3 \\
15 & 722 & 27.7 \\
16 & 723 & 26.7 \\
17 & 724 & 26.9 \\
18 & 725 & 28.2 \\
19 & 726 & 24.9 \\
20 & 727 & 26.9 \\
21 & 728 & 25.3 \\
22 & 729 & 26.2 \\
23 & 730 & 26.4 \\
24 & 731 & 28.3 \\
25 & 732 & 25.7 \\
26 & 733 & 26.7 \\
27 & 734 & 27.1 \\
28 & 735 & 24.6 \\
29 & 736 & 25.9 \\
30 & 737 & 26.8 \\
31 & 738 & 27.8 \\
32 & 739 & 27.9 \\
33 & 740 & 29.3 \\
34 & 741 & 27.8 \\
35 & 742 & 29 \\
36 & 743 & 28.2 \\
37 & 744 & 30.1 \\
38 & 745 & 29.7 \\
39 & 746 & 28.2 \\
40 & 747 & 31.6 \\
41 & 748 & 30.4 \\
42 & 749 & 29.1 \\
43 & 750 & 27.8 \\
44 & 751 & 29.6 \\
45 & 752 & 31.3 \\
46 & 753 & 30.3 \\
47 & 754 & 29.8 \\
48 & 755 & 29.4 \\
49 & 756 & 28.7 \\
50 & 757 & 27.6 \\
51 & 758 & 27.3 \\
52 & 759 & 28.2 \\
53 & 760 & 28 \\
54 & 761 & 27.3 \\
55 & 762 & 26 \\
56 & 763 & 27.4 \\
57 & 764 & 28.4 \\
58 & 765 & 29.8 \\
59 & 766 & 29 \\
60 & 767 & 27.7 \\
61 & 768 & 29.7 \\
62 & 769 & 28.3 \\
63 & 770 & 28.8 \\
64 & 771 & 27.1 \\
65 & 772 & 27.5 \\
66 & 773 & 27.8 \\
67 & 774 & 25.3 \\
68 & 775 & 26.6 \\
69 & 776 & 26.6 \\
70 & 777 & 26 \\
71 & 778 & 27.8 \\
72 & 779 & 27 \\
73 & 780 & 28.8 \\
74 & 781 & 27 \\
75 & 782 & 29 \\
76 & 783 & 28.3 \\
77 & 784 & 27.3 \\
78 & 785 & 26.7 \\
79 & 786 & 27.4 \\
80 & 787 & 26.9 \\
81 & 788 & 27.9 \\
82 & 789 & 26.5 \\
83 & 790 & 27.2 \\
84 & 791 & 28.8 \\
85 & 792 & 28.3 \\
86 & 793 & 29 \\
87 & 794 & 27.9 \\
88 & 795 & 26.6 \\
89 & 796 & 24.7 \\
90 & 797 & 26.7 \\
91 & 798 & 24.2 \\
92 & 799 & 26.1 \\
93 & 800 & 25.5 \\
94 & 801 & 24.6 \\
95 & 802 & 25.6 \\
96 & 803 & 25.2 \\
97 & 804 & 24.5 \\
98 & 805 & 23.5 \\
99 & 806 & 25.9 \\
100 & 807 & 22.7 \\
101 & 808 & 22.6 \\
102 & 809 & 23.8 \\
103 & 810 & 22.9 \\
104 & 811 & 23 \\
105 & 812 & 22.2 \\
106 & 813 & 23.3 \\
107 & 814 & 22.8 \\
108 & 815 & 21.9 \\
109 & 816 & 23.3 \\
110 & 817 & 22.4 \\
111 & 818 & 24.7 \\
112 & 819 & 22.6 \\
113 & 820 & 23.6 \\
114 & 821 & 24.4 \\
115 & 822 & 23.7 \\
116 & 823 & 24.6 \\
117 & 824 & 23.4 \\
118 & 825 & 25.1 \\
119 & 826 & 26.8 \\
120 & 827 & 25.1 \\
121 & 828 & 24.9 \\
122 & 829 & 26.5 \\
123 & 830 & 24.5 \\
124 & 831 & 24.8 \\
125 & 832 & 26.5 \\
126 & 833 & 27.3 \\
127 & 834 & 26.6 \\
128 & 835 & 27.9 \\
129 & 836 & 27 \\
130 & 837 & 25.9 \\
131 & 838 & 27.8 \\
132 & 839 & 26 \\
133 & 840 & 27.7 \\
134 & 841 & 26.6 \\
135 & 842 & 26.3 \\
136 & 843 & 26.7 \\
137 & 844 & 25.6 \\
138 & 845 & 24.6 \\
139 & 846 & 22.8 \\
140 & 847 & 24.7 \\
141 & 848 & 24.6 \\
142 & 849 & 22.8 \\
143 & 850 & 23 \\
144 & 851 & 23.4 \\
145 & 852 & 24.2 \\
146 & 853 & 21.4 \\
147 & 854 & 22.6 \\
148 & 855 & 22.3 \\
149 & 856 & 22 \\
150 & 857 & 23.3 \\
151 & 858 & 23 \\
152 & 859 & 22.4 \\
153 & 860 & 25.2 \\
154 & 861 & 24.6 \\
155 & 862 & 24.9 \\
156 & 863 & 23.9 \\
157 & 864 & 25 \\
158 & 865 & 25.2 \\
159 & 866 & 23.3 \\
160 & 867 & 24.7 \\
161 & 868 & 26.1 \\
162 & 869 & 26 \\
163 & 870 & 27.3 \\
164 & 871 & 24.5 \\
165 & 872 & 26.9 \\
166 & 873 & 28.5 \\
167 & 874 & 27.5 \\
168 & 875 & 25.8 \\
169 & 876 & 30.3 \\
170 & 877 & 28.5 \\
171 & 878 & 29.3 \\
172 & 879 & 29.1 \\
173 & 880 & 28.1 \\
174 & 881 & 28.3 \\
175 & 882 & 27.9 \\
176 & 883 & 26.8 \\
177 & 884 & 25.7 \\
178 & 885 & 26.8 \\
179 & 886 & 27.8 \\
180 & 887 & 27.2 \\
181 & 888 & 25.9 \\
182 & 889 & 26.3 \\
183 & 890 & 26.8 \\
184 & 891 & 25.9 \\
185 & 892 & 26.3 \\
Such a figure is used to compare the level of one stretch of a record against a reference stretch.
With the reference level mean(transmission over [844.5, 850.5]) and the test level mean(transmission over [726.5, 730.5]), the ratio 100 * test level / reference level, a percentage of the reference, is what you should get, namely 110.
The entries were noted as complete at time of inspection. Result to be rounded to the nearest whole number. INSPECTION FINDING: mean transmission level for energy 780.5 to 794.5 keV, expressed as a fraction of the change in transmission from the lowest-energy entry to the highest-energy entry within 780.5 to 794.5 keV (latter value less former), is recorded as 31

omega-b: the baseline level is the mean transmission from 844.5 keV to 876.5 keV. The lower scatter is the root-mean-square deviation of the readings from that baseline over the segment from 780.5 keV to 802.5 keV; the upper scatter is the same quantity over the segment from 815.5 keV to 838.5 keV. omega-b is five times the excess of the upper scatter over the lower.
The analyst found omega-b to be -5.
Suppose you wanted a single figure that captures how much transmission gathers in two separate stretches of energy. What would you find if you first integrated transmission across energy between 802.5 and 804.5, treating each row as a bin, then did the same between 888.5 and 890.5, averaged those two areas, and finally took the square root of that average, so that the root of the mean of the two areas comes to 7.2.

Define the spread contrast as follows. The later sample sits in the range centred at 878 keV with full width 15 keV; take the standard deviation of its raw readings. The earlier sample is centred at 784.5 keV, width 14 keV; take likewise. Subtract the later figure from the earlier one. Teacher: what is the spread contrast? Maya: -0.7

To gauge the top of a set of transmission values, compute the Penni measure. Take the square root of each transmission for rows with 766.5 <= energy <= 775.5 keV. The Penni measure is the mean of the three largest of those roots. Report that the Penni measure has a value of 5.38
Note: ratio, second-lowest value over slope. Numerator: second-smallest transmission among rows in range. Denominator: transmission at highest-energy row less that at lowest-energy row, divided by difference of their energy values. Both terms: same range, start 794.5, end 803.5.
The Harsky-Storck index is -141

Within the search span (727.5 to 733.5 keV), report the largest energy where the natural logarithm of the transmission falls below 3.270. 732 keV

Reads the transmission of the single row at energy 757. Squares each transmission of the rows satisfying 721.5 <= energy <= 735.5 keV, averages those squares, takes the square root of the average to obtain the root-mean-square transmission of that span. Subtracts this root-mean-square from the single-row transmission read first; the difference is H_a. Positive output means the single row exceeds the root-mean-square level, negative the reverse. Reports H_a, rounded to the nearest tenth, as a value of 1.0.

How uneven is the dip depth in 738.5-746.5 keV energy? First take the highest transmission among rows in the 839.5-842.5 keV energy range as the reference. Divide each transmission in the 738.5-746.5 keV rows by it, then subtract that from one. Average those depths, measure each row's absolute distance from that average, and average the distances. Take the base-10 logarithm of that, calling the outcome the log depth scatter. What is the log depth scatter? -1.567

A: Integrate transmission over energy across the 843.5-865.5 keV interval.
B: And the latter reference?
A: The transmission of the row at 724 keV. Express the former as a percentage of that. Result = 1939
